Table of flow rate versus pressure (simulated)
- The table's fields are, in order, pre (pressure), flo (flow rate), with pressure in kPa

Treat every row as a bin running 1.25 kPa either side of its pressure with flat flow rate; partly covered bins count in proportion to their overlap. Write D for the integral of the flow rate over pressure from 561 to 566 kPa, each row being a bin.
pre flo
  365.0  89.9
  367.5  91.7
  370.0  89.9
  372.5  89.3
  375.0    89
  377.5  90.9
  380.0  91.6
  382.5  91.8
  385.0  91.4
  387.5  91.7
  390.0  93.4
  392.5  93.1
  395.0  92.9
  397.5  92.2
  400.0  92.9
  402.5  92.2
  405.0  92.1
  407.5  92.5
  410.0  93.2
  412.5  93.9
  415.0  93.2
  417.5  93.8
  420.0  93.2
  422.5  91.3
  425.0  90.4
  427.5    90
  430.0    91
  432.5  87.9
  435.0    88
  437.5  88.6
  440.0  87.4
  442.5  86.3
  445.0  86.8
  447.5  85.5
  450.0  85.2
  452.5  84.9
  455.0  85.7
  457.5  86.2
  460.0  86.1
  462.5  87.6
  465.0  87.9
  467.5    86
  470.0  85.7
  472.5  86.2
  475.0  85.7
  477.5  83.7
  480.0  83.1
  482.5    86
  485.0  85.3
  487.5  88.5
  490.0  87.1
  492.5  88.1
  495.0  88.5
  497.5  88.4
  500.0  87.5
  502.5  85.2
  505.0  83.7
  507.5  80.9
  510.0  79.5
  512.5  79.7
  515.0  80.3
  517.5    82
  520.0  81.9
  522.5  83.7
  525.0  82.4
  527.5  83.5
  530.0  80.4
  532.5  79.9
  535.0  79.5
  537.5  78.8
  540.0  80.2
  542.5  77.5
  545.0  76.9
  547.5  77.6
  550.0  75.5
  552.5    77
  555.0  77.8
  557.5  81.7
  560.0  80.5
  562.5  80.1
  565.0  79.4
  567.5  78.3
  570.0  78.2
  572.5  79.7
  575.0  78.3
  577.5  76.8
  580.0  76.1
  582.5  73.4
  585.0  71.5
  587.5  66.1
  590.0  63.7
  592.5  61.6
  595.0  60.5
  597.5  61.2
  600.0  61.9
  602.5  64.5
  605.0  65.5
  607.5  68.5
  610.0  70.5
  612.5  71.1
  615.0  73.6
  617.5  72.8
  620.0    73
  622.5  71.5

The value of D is 399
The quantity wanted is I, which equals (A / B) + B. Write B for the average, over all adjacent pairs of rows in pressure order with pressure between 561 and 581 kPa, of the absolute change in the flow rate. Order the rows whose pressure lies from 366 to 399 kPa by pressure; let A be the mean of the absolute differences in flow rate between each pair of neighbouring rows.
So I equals 1.8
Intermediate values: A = 0.76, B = 1.0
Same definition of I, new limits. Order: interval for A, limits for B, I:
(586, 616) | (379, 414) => 3.7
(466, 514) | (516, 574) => 2.3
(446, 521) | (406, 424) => 2.1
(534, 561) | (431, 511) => 2.5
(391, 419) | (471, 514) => 1.8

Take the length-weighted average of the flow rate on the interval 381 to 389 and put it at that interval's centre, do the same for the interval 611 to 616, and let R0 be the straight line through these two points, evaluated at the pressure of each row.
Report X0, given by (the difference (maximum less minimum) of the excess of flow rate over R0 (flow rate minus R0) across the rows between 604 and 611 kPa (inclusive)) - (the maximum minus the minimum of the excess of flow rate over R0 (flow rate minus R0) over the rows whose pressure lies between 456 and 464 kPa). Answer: 3.6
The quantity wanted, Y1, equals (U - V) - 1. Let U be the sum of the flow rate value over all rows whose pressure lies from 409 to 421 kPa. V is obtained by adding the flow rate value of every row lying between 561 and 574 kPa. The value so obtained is 71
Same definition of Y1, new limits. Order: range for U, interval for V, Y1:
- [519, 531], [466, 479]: -16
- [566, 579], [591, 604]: 81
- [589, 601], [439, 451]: -123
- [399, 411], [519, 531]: 50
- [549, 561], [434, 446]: -46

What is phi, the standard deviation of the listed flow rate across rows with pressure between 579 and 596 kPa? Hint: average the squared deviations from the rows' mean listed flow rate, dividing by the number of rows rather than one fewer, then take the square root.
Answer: 5.7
